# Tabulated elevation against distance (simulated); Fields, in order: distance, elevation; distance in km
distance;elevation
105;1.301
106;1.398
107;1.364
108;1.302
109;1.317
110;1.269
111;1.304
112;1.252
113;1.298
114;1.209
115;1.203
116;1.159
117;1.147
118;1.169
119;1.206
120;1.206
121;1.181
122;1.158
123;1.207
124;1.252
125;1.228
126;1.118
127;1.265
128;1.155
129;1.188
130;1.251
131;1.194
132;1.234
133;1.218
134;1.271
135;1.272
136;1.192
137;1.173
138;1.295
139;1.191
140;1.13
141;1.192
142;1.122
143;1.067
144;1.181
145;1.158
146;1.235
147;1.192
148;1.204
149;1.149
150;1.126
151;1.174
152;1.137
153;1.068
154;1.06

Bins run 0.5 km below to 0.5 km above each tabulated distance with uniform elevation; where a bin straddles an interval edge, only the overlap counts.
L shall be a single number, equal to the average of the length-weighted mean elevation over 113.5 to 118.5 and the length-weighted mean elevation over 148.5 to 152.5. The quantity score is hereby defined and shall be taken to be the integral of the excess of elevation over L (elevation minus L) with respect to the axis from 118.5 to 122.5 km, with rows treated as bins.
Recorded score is 0.1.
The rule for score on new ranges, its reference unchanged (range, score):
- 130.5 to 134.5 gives 0.3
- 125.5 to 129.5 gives 0.1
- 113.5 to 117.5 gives 0.1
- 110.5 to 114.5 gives 0.4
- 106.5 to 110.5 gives 0.6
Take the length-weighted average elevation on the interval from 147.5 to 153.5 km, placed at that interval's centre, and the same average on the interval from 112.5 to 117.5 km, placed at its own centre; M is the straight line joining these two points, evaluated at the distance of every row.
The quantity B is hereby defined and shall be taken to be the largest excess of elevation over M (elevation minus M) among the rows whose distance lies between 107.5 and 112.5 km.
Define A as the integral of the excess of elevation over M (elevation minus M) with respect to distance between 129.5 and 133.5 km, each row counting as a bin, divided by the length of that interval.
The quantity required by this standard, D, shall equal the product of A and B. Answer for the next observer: 0.0051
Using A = 0.05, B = 0.10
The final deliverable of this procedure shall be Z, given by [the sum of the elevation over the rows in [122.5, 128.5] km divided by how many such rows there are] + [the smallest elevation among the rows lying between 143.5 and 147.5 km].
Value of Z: 2.36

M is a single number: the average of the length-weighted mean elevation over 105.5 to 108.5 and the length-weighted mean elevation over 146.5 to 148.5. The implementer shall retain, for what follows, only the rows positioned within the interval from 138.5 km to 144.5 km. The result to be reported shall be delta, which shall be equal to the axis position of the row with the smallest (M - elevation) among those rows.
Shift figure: 141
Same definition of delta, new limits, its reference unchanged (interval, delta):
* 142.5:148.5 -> 146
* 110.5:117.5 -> 111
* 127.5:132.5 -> 130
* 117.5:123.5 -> 123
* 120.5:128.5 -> 127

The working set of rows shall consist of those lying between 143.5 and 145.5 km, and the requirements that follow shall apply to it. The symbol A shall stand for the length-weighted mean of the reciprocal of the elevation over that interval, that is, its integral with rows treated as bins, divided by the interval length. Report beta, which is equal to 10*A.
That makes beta 8.55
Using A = 0.855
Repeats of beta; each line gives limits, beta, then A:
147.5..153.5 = 8.76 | 0.876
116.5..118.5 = 8.64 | 0.864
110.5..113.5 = 7.79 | 0.779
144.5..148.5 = 8.36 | 0.836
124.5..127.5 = 8.33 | 0.833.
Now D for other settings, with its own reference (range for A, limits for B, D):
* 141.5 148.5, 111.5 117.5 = 0.0012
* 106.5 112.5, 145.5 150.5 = 0.0075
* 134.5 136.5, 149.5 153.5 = 0.0020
